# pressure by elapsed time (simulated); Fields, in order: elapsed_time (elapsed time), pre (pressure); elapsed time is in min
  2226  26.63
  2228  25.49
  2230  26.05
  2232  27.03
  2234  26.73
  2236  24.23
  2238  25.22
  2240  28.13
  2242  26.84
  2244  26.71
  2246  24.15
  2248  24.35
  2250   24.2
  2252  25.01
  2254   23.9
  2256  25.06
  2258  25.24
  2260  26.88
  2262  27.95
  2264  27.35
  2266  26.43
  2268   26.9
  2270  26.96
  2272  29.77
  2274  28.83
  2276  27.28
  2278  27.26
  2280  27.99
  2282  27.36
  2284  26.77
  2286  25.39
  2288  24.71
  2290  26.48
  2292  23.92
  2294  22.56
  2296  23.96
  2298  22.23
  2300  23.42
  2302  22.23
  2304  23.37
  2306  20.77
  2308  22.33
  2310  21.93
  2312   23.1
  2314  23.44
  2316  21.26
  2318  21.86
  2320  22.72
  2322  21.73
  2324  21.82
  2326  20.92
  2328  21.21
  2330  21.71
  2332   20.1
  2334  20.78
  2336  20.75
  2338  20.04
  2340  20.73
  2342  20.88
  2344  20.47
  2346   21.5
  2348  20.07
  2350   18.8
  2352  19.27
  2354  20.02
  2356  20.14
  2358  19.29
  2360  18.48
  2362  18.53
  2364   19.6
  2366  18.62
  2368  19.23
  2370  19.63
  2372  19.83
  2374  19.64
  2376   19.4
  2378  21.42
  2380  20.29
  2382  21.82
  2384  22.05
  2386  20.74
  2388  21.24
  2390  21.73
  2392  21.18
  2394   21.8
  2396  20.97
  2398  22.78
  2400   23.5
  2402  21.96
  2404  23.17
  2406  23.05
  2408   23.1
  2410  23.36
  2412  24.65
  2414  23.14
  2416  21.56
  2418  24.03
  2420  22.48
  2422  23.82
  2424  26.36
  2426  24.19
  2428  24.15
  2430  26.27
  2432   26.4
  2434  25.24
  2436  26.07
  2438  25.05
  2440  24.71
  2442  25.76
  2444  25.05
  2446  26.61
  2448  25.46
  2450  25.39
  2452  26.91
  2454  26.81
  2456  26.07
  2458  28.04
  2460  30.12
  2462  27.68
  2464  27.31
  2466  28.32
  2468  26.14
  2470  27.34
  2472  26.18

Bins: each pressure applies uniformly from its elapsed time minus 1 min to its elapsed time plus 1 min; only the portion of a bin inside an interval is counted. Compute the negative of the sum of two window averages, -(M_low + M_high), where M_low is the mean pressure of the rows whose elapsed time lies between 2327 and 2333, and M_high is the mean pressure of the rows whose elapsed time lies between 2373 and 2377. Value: -40.5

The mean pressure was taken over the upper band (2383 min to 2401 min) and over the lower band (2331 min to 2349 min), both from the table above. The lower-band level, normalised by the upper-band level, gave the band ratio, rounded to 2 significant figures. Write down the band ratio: 0.95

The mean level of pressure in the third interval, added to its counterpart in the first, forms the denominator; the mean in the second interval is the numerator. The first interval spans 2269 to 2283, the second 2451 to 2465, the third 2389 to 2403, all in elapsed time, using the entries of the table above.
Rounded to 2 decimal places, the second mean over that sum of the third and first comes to 0.55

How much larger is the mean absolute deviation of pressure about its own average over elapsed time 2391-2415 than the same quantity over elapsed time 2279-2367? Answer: -1.0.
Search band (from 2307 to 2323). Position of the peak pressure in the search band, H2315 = 2314 min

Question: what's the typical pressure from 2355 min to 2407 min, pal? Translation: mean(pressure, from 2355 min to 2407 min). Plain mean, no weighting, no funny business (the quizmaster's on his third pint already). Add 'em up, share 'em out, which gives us 21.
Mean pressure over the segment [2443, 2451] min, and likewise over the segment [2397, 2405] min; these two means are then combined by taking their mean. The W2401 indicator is 24.2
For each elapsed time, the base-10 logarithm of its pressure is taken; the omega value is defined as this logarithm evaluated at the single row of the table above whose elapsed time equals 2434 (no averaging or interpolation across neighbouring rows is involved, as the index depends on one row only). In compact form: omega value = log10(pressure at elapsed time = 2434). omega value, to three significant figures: 1.40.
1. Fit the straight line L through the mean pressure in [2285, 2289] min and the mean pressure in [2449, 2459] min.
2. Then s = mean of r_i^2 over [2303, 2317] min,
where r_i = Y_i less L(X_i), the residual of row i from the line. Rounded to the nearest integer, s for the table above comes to 10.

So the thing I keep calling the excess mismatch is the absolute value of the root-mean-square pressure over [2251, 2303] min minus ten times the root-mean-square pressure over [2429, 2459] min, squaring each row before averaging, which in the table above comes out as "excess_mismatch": 234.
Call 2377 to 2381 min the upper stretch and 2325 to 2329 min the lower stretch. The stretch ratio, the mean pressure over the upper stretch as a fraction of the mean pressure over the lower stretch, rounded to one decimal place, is 1.0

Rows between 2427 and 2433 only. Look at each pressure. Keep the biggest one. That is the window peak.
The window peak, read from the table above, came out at 26.4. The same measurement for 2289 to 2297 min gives 26.48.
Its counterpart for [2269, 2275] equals 29.77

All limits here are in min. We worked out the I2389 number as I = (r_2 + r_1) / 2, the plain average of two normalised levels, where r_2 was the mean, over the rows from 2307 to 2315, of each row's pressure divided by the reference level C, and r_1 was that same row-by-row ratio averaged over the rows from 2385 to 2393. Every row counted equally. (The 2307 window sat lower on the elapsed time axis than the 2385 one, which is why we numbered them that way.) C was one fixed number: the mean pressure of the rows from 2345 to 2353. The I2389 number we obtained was 1.10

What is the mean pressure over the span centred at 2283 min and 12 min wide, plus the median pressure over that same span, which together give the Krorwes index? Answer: 54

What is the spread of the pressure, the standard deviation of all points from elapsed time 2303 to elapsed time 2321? 0.9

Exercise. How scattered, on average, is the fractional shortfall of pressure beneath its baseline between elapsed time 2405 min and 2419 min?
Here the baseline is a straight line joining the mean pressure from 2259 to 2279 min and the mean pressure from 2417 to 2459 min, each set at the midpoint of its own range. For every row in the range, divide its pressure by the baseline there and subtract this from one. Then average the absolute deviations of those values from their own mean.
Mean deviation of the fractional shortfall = 0.025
